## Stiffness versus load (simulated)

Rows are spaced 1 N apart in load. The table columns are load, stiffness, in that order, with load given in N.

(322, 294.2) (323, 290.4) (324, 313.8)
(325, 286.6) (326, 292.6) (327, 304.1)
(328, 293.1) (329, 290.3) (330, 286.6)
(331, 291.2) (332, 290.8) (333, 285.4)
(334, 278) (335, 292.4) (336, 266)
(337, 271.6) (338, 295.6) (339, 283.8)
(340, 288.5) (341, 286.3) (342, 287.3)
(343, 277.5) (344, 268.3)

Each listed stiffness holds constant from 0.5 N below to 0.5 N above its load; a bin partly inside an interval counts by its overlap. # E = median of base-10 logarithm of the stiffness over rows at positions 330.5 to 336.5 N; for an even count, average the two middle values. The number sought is 2.46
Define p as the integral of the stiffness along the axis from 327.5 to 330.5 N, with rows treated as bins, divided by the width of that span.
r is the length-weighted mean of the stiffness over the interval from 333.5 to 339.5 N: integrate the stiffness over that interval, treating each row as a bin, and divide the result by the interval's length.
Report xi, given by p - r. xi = 9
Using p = 290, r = 281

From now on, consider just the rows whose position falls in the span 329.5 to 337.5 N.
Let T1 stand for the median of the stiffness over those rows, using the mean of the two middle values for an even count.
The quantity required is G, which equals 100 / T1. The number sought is 0.350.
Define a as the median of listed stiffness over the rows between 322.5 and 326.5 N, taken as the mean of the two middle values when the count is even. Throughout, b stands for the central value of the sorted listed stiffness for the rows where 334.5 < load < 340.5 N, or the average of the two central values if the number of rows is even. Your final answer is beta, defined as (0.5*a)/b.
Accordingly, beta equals 0.509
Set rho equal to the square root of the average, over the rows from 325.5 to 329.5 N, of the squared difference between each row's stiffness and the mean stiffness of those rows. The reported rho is 5.3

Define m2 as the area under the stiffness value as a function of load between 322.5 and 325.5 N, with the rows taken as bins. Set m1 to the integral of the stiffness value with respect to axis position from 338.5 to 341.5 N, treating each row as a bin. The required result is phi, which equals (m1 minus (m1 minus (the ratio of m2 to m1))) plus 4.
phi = 5.04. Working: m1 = 859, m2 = 891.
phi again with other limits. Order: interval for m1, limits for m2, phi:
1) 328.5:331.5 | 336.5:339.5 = 4.98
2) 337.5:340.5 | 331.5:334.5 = 4.98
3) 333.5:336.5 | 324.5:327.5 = 5.06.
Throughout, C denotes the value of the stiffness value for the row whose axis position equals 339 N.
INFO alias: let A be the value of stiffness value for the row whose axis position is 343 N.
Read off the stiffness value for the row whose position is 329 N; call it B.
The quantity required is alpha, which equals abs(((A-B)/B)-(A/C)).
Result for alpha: 1.02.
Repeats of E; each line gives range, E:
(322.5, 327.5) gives 2.47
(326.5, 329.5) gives 2.47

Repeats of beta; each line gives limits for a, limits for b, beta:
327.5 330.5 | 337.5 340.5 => 0.503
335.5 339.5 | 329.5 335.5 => 0.481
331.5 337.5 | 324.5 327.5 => 0.481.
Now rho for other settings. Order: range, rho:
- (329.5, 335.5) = 4.9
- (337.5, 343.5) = 5.4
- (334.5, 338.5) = 12.8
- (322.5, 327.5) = 10.0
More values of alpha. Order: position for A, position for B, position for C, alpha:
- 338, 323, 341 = 1.01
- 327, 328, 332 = 1.01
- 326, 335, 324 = 0.93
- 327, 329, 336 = 1.10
